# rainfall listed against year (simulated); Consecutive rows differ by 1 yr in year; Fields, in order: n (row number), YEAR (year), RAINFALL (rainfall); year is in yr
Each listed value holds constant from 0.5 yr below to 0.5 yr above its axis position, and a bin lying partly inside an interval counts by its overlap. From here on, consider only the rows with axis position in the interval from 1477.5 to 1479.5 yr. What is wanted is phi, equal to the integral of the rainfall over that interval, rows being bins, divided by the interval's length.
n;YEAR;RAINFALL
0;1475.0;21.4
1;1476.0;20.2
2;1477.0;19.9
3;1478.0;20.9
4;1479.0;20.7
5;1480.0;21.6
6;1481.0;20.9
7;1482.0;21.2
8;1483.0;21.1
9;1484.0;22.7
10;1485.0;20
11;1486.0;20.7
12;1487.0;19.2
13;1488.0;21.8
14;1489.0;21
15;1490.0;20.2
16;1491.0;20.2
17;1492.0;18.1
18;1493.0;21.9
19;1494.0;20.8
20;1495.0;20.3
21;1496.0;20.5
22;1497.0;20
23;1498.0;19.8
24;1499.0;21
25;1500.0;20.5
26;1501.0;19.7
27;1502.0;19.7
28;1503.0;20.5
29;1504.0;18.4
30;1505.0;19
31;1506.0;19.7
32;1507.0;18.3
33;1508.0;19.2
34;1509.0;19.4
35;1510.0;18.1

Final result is 20.8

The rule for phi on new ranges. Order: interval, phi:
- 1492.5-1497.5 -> 20.7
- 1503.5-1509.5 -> 19.0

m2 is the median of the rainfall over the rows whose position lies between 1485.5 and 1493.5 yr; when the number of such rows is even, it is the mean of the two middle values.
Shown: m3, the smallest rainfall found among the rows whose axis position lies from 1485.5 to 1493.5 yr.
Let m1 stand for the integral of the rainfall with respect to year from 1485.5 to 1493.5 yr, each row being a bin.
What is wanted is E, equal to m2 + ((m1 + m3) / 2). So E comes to 111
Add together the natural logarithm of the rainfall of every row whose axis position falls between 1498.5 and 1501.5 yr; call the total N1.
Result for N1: 9.05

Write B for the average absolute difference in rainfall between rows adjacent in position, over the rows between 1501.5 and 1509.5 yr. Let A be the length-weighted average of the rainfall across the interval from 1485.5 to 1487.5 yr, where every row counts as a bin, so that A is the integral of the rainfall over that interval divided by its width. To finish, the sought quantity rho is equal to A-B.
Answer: 19.0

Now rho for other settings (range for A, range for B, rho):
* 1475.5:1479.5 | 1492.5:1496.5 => 19.8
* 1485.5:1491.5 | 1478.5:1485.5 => 19.5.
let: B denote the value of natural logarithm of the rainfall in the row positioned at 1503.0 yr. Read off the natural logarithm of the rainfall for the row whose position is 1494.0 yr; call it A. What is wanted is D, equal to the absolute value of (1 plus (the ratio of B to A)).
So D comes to 2.00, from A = 3.03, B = 3.02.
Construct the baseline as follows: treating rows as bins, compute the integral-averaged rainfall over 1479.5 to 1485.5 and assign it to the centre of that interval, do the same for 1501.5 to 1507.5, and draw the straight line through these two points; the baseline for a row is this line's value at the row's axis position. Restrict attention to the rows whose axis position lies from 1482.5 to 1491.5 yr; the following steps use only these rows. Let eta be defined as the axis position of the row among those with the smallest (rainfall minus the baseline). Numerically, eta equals 1487.0 yr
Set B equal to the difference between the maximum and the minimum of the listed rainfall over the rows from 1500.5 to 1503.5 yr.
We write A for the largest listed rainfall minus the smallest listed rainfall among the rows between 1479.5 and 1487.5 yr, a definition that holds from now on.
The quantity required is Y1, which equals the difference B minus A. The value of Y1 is -2.7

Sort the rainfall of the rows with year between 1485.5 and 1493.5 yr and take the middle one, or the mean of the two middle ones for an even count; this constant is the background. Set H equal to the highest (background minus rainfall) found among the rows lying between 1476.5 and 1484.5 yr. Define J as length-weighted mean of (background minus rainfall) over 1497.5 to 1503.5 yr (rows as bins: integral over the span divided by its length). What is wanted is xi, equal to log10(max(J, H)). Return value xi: -0.26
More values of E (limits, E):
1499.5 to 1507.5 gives 107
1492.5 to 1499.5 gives 103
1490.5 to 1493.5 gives 59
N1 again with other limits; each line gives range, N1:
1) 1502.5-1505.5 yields 8.88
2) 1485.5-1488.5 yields 9.07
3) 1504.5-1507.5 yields 8.83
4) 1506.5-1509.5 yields 8.83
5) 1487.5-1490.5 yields 9.13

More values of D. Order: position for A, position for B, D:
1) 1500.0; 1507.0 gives 1.96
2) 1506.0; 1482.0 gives 2.02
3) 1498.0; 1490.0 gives 2.01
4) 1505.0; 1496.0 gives 2.03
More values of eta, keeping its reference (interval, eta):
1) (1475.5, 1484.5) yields 1477.0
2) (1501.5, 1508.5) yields 1504.0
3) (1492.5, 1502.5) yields 1498.0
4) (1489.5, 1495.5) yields 1492.0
